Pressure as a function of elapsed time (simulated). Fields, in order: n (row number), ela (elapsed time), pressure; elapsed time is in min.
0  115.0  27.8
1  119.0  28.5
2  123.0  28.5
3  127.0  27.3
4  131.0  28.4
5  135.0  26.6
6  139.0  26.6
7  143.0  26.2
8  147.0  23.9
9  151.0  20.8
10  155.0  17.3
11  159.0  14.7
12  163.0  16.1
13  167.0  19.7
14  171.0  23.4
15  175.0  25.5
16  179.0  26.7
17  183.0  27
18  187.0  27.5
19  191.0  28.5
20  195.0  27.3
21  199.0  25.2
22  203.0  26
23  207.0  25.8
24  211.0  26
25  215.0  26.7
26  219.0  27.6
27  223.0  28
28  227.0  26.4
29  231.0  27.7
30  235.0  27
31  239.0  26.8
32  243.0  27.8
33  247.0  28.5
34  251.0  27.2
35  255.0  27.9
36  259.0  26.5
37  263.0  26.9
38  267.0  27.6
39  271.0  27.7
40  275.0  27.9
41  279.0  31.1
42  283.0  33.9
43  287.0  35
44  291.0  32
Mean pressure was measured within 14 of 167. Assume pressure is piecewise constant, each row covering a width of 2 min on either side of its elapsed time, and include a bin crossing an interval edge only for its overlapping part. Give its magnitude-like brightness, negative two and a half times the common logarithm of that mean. -3.28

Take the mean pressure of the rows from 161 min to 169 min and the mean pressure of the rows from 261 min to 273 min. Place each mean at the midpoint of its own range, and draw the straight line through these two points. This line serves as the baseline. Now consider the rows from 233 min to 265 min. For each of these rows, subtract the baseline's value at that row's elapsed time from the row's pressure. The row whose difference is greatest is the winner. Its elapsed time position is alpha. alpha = 247.0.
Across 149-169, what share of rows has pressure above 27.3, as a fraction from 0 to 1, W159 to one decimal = 0.0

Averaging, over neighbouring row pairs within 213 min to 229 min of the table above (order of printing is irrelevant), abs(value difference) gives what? 1.0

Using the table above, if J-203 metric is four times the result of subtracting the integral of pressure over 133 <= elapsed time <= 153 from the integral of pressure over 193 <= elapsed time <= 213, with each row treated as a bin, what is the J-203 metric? 99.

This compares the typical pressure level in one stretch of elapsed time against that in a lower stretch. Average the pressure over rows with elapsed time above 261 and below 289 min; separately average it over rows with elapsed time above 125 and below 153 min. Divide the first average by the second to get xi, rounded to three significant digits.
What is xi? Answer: 1.17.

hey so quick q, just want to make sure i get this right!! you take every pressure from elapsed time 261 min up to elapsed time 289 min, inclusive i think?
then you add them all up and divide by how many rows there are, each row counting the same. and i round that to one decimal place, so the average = 30.0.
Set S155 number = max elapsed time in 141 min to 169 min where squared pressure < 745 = 167.0 min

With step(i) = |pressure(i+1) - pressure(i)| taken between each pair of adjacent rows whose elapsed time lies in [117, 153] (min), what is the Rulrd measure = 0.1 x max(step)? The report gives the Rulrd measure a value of 0.31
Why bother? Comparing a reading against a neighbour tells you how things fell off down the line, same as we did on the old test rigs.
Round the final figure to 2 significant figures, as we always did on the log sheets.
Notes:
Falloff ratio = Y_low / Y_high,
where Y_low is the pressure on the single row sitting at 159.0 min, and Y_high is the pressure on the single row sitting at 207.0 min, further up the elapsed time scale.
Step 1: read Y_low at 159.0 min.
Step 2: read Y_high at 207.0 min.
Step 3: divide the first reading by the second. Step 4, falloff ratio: 0.57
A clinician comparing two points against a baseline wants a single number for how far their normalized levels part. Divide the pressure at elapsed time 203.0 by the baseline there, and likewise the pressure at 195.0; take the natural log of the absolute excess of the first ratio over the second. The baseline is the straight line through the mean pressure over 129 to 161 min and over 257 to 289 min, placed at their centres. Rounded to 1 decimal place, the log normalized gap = -2.7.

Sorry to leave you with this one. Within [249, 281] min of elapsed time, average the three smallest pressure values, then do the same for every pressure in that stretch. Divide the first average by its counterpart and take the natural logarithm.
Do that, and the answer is -0.04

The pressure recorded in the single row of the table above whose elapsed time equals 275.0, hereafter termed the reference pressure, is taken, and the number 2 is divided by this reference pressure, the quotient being 0.072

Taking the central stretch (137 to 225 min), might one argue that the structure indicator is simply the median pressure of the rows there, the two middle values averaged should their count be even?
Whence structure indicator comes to 26.0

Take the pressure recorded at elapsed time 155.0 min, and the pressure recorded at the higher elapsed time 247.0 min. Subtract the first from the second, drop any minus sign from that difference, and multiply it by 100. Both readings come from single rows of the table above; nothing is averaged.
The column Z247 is 1120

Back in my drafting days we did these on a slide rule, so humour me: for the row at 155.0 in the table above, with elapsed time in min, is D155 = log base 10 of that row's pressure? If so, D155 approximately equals 1.24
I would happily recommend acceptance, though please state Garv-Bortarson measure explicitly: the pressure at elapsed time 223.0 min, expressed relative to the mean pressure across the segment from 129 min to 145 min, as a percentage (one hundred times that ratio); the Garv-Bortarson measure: 103.9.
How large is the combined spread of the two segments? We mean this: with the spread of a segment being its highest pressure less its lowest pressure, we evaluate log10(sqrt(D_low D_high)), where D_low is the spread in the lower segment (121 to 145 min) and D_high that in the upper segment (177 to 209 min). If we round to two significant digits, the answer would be 0.44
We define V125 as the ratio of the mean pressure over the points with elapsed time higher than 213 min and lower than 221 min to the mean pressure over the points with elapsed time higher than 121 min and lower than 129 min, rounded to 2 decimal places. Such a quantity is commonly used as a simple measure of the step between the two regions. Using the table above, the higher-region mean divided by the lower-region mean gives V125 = 0.97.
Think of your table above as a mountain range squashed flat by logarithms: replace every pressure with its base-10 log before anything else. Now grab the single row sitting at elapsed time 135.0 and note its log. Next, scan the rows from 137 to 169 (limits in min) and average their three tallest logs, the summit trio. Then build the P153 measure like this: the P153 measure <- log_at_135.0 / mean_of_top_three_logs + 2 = 3.01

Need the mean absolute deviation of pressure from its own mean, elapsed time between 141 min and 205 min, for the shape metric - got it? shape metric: 3.6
